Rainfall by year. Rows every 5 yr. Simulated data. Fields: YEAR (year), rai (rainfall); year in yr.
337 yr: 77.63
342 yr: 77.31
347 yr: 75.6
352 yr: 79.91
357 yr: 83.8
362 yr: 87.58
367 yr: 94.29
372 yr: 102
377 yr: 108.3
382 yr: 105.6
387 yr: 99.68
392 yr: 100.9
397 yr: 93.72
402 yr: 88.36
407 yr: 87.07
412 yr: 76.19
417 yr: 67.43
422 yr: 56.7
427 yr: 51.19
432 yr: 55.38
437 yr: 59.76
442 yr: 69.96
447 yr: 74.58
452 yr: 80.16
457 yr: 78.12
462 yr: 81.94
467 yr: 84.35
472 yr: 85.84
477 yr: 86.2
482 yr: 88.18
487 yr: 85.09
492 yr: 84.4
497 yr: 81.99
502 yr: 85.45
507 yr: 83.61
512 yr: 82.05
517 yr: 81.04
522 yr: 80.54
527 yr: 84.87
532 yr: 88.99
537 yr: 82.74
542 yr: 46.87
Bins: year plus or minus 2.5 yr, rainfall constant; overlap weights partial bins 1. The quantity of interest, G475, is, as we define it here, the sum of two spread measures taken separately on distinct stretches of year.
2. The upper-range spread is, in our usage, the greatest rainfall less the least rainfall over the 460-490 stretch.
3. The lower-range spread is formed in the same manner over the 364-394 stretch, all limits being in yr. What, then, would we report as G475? 20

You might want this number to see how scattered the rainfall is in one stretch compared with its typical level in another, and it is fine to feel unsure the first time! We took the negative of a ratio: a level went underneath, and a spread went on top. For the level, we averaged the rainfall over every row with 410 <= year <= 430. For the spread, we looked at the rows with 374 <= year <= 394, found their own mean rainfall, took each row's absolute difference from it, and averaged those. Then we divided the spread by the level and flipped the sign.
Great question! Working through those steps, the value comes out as -0.053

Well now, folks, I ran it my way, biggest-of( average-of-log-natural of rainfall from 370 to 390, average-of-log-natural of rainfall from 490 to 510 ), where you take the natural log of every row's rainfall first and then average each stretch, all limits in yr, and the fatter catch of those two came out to 4.64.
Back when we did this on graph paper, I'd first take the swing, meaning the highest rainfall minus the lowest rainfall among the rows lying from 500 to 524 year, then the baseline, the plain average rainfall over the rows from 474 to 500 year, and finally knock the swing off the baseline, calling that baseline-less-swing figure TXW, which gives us 80.3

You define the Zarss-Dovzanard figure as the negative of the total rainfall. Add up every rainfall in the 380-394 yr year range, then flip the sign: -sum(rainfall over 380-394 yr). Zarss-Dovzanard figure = -306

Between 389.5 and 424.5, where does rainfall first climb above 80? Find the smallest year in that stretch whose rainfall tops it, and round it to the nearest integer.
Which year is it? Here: 392 yr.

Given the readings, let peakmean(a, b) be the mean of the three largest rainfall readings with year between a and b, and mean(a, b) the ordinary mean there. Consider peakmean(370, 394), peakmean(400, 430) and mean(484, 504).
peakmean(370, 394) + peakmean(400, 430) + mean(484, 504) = 273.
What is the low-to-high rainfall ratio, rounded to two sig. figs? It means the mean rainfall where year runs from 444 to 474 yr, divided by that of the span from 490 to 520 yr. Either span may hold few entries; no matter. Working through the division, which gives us 0.97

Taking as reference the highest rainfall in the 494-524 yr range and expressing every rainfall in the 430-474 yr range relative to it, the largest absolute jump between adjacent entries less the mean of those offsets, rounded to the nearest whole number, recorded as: 21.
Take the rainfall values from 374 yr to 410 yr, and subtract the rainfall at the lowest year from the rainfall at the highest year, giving -21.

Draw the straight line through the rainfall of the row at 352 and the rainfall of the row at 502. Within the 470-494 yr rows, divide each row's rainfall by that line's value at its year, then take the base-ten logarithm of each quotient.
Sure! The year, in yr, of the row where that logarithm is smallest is 492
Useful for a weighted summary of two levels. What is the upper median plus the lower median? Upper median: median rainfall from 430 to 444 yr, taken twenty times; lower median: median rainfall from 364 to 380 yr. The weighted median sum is 1297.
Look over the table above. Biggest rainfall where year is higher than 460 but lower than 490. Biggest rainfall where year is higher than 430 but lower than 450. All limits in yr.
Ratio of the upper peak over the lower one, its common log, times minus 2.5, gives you -0.18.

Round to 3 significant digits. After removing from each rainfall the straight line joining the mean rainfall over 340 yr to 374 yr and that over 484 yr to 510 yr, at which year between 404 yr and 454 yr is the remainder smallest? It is 427 yr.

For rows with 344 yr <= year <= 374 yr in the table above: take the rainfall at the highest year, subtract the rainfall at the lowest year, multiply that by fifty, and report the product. 1320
